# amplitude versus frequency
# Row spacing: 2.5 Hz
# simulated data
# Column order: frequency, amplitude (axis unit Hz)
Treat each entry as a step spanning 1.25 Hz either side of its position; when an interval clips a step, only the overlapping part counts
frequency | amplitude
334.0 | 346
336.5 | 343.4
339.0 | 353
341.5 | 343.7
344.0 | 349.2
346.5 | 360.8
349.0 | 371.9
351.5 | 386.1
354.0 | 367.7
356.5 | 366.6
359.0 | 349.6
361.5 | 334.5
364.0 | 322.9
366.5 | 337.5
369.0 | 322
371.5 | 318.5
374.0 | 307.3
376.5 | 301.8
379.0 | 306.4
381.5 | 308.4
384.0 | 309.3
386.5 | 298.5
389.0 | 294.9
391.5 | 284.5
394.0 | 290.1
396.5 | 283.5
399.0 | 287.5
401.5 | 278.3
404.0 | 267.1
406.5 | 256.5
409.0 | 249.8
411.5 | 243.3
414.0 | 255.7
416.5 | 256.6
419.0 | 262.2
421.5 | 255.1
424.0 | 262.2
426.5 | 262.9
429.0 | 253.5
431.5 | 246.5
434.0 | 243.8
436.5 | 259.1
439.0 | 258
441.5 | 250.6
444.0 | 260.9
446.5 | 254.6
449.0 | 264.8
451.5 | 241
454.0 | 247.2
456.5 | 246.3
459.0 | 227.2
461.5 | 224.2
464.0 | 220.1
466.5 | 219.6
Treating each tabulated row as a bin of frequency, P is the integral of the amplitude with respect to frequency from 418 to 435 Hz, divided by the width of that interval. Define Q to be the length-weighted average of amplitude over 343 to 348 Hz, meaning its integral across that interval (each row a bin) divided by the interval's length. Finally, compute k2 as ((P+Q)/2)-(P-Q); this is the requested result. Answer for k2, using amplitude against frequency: 407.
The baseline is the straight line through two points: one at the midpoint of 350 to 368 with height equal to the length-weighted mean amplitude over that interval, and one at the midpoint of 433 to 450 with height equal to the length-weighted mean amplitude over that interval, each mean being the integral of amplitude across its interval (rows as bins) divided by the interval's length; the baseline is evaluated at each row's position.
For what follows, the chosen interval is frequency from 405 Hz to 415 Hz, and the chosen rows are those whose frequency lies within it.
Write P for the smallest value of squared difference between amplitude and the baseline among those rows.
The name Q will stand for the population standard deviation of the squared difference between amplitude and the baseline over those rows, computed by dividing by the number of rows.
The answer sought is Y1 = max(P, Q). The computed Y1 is 1044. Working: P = 1044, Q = 451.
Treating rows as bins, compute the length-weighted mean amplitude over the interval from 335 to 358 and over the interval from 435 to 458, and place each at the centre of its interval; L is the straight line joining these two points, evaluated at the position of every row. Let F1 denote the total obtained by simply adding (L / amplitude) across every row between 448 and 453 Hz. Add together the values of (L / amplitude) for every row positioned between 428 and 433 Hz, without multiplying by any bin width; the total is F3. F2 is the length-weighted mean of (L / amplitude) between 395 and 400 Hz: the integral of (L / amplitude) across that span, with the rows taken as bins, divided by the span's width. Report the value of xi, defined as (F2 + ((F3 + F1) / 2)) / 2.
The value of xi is 1.57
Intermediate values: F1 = 1.97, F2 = 1.07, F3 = 2.16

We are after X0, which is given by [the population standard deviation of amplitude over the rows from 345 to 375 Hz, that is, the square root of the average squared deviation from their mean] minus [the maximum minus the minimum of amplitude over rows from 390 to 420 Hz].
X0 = -23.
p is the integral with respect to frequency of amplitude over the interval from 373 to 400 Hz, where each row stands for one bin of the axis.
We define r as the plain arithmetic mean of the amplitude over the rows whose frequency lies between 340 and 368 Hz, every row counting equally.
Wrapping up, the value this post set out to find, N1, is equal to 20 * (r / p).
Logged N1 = 0.88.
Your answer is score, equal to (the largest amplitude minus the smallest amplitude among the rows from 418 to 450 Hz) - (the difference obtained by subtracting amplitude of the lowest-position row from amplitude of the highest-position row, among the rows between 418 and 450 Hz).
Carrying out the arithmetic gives 18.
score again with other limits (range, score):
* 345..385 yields 136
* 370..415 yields 138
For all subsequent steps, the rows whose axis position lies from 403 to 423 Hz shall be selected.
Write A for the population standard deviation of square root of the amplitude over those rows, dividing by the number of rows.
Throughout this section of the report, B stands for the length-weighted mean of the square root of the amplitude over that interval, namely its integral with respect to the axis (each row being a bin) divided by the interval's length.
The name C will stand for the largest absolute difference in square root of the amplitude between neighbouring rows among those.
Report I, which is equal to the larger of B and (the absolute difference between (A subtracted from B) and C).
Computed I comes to 16.0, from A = 0.21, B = 16.0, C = 0.39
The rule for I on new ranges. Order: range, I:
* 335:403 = 18.0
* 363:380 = 17.8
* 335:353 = 18.9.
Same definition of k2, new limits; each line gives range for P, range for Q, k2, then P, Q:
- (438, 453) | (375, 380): 329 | 255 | 304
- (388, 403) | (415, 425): 245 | 286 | 259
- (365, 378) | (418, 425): 231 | 317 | 260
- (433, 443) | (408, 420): 253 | 253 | 253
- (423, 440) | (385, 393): 312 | 255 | 293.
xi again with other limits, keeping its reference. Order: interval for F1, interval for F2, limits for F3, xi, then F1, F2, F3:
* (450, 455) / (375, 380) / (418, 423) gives 1.59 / 2.02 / 1.07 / 2.17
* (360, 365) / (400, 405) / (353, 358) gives 1.55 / 2.09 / 1.10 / 1.91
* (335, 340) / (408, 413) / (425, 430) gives 1.65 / 2.12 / 1.18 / 2.12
